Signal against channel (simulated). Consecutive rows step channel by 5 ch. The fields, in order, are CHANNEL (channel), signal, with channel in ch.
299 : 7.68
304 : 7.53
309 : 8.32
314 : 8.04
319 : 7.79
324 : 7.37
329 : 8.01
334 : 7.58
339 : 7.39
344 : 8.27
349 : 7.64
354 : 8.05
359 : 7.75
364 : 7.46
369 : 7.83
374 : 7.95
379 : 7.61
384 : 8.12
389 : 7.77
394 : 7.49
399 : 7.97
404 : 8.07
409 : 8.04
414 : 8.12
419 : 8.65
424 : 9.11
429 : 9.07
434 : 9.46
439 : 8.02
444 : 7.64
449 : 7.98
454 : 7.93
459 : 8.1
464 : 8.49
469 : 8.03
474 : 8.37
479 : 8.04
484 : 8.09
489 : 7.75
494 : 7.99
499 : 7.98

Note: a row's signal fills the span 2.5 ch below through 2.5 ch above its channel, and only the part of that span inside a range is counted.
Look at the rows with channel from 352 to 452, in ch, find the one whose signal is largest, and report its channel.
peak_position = 434 ch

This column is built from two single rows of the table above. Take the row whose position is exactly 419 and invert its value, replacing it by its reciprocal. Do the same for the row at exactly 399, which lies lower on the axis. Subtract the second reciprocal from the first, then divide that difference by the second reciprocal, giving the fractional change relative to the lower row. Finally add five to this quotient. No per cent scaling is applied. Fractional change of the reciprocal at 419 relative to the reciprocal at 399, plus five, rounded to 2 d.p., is 4.92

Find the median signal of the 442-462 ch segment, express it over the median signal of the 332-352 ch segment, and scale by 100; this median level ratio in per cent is 105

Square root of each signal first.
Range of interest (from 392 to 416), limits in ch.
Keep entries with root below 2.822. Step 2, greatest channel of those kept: 394 ch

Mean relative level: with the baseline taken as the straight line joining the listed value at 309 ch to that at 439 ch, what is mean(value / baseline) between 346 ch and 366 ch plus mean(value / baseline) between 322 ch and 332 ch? 1.87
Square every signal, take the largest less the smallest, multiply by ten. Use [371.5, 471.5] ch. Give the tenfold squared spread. 334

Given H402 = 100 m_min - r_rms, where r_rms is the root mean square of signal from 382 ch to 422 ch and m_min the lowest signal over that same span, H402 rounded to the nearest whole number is 741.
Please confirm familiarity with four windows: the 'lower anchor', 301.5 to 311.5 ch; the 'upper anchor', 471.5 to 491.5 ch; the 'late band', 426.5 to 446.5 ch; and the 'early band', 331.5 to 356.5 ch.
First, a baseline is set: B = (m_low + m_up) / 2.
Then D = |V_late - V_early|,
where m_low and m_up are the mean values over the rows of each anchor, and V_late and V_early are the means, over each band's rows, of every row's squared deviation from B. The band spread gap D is 0.71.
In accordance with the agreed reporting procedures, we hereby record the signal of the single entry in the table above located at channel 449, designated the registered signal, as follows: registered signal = 7.98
